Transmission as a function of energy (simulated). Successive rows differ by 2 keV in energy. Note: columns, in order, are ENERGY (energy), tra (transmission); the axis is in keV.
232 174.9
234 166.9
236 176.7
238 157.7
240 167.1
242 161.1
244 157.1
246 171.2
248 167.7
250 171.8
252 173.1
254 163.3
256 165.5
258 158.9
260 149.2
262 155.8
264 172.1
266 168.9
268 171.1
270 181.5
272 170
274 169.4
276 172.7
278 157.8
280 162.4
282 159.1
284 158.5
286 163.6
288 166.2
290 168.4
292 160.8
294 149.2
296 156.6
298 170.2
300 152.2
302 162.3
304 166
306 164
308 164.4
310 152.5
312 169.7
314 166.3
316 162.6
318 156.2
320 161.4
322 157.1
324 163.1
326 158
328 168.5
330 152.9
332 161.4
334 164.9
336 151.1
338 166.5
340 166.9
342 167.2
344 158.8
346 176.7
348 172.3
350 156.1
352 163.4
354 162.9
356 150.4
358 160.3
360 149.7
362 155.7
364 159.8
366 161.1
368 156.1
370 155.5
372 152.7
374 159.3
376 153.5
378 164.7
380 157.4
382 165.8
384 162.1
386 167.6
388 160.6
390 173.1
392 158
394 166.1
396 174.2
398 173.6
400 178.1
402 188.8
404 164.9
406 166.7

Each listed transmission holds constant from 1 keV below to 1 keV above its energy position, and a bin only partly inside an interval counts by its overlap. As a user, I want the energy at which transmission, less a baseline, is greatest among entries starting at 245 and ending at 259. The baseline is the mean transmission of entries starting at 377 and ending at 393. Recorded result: 252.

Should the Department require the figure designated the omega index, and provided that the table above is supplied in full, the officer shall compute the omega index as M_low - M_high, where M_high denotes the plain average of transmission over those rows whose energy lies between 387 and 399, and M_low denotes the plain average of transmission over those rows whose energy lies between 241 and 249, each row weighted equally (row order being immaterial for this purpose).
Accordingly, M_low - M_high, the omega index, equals -3.3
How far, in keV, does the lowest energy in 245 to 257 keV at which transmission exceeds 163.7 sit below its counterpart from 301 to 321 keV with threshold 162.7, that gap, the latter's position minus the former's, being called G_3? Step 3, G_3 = 58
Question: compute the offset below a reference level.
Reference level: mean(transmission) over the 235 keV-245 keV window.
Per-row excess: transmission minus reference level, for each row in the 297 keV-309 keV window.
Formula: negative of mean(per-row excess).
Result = 0.8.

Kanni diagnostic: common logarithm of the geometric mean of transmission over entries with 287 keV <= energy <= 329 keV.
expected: 2.21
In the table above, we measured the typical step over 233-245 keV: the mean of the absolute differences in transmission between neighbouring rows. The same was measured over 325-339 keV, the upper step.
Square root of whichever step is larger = 3.3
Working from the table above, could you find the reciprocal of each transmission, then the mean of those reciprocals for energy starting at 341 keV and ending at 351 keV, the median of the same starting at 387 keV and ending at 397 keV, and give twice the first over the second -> 2.00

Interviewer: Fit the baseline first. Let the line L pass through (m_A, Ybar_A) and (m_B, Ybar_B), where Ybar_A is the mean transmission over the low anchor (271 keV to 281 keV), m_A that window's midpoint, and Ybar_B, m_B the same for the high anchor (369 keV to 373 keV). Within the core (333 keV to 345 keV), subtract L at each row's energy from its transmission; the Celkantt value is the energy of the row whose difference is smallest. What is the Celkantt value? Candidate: 336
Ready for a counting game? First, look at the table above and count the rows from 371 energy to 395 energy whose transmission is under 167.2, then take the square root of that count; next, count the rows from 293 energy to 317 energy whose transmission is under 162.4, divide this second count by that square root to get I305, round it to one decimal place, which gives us 1.6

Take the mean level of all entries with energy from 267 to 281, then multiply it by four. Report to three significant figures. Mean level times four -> 677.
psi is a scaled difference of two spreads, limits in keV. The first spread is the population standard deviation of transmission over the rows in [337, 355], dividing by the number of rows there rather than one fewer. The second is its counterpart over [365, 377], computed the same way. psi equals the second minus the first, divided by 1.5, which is -2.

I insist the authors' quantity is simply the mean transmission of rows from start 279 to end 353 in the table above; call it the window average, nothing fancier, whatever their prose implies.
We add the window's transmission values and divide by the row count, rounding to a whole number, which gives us 162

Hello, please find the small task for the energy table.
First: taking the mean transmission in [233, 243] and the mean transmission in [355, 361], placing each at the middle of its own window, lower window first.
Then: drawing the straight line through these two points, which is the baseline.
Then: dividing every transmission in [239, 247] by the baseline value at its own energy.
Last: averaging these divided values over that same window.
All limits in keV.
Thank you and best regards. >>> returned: 0.99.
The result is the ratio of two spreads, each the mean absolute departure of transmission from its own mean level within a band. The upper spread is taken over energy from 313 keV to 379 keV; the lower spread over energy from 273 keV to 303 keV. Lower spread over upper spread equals 1.04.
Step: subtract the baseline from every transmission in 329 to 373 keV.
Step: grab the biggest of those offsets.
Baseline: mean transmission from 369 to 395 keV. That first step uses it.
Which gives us 15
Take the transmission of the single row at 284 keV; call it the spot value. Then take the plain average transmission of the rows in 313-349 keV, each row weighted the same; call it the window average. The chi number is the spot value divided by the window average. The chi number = 0.97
